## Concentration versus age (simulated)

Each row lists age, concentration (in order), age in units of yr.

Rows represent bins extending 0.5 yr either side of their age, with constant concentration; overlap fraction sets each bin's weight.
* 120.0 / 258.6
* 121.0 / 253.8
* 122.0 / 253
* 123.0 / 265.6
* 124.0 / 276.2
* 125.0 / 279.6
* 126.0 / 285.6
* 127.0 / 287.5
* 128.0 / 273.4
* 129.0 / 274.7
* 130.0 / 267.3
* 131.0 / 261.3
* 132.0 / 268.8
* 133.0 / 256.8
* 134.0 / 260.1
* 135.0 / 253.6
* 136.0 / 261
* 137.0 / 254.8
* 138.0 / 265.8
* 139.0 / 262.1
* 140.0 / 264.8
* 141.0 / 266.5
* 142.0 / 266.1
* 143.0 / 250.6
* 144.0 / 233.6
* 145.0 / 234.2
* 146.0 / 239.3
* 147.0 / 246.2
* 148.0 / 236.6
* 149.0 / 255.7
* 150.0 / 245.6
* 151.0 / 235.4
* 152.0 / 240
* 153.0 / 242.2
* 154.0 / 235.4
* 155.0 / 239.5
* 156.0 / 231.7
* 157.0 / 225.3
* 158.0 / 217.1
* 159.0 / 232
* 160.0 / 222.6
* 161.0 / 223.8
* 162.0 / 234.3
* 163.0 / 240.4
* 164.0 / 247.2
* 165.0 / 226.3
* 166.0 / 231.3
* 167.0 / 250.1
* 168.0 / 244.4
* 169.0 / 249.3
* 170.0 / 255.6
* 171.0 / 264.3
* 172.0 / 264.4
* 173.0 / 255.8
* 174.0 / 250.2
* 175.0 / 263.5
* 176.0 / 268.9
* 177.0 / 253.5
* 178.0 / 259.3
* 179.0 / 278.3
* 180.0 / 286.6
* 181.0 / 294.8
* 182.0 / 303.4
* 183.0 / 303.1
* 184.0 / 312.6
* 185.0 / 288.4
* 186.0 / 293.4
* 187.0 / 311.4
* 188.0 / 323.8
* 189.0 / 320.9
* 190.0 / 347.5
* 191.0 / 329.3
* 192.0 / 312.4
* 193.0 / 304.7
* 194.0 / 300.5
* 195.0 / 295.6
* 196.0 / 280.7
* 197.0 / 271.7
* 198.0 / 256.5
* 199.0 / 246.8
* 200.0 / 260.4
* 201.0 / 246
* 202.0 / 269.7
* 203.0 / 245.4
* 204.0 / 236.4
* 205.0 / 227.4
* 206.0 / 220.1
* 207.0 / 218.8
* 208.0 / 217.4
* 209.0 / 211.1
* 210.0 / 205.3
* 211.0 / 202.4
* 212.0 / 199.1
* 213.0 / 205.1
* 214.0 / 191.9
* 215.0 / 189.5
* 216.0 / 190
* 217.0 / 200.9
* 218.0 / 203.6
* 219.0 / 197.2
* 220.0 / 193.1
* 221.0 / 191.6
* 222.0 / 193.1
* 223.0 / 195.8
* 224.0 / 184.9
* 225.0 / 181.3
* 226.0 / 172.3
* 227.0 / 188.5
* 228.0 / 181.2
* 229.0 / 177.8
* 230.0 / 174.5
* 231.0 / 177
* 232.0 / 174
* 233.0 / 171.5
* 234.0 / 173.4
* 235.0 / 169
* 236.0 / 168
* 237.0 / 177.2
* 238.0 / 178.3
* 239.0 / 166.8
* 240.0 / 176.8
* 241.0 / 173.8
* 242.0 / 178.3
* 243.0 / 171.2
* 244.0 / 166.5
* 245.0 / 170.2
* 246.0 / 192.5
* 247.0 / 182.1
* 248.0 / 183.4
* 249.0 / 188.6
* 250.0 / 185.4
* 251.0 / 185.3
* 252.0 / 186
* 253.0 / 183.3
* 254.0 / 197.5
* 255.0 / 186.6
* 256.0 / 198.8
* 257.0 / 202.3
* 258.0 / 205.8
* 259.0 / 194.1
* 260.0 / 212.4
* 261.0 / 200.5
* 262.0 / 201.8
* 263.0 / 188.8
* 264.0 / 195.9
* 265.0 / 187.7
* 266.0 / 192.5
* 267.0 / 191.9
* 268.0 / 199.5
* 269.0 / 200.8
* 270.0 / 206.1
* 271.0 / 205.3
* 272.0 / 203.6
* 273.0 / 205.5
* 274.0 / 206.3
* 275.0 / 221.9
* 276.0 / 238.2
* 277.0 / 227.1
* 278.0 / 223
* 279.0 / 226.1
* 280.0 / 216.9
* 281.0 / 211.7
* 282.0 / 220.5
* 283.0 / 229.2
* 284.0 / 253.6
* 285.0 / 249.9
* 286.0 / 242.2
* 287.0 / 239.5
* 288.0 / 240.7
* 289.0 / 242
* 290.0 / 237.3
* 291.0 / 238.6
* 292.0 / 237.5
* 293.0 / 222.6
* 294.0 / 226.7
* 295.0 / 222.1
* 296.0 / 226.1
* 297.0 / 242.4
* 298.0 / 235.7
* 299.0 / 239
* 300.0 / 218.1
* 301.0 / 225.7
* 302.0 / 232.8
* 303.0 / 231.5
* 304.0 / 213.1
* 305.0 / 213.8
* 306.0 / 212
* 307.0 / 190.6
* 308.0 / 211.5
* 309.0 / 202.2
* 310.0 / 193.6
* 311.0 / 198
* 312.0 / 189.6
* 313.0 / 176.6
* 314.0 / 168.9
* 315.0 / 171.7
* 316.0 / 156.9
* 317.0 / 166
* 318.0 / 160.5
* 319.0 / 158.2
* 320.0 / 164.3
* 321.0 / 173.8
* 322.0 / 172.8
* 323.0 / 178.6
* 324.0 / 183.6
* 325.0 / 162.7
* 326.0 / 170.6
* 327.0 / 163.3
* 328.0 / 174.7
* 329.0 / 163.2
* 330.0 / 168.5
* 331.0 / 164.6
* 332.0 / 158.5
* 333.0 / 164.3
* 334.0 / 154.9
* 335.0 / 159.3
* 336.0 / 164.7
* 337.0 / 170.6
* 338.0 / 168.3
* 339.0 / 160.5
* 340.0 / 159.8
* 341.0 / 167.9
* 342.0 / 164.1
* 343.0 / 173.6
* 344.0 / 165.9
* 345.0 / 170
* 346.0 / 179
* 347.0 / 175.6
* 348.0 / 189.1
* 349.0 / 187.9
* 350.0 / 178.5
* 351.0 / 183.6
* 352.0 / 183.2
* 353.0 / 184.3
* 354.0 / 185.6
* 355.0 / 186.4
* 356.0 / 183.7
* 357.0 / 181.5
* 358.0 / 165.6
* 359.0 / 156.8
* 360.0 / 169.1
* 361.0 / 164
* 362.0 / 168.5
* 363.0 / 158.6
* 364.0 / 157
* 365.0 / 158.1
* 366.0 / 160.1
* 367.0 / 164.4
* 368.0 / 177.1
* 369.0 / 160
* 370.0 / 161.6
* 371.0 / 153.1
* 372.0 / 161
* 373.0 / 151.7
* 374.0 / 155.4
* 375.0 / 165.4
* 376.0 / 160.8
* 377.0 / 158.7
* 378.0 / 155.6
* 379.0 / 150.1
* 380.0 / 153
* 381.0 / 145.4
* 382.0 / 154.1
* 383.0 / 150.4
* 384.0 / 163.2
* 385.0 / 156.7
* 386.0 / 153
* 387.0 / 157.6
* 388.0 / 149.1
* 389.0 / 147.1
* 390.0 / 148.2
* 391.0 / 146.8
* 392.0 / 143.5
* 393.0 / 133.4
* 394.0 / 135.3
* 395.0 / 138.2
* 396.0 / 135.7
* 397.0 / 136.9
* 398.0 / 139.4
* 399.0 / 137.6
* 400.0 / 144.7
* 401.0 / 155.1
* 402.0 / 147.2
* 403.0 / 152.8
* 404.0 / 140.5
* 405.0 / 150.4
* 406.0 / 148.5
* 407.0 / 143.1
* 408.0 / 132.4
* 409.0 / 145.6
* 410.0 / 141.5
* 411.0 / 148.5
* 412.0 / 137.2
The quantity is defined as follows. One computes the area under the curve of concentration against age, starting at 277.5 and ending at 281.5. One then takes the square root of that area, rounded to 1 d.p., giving 29.6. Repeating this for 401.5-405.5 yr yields 24.3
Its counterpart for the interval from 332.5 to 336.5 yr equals 25.4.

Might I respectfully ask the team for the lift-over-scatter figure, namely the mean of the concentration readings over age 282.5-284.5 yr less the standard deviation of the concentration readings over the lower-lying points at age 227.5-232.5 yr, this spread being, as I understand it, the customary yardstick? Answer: 239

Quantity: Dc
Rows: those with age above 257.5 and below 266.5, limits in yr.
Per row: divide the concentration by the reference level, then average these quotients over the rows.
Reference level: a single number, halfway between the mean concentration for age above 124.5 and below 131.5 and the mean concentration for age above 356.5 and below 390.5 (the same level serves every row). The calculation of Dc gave 0.91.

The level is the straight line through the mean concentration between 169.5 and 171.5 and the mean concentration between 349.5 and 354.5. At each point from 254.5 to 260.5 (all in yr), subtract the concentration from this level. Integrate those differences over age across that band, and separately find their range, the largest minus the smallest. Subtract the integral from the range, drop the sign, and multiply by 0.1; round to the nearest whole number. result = 11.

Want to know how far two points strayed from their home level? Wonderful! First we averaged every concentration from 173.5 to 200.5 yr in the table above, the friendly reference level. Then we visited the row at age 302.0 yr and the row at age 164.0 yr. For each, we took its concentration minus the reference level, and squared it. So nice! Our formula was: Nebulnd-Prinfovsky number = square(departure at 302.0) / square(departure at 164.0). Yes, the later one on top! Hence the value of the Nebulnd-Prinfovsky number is 1.8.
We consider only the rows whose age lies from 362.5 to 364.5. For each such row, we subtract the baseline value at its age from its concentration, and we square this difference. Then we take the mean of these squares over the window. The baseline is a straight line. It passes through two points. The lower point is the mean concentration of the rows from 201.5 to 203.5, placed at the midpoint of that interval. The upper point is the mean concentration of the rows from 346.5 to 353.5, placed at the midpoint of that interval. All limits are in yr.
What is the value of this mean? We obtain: 345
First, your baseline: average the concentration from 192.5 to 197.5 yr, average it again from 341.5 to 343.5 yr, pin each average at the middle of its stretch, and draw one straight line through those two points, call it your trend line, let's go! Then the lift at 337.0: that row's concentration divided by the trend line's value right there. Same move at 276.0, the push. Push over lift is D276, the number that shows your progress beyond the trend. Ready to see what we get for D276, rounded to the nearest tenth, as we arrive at 1.1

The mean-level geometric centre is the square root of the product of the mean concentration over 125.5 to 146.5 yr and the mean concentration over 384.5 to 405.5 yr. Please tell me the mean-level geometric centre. 195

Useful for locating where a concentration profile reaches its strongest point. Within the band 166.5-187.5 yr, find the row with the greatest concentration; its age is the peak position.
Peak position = 184.0 yr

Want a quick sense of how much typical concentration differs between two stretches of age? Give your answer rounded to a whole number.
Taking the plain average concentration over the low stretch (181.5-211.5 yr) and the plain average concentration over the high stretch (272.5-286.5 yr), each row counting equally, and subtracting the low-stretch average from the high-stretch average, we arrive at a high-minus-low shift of -46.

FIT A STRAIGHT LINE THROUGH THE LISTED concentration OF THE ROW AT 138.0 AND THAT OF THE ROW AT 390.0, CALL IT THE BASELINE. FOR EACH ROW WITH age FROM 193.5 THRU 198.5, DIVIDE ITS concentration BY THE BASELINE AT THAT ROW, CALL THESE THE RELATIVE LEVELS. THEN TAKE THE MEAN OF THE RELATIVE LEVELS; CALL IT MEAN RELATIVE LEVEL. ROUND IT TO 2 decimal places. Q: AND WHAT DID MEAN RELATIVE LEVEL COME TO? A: 1.18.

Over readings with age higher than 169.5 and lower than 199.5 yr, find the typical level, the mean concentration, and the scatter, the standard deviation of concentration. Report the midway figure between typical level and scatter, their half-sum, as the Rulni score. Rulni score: 157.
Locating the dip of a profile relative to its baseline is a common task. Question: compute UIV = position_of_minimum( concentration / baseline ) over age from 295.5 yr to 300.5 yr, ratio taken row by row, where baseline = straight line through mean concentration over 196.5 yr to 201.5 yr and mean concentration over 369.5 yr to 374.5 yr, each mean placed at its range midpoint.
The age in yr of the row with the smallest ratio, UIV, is 300.0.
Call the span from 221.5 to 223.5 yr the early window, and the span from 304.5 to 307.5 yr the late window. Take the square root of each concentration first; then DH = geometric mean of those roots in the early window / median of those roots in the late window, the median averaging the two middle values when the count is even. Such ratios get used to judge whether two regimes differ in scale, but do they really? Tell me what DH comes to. 0.96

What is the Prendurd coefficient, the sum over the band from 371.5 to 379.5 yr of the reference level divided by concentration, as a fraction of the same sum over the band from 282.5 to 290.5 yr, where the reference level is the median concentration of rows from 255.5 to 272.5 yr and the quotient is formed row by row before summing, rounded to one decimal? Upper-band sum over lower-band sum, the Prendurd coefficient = 1.5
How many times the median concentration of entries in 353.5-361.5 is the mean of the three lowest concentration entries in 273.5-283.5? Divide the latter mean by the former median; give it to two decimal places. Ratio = 1.21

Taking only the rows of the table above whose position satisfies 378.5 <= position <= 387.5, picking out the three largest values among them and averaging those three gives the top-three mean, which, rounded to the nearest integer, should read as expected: 159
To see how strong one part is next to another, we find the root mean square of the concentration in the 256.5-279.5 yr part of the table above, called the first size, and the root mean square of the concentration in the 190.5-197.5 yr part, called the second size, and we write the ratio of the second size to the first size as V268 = 1.45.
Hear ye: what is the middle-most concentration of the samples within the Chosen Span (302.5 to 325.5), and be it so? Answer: 179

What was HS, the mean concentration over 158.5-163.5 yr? 231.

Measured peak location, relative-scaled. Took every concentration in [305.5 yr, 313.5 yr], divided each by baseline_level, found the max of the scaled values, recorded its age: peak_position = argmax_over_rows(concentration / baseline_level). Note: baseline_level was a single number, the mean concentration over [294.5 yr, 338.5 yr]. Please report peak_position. 306.0 yr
